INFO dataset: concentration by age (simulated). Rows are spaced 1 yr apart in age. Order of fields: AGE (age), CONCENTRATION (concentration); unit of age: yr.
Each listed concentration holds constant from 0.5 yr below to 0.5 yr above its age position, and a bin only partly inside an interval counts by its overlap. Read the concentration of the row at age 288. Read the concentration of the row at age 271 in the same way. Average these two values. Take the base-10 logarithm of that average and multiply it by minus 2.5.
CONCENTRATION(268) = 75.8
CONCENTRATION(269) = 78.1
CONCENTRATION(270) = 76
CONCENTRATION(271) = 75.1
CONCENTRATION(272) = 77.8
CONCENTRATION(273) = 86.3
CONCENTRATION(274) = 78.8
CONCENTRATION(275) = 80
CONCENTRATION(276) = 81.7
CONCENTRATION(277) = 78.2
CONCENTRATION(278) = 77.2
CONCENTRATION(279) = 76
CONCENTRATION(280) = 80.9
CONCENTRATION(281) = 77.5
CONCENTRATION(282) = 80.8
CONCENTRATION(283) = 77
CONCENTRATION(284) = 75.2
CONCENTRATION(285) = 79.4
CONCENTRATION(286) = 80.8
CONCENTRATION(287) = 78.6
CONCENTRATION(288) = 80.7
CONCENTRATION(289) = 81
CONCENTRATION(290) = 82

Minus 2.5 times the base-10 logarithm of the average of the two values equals -4.73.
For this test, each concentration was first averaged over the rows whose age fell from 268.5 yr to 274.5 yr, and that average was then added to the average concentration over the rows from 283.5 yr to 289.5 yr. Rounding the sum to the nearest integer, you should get 158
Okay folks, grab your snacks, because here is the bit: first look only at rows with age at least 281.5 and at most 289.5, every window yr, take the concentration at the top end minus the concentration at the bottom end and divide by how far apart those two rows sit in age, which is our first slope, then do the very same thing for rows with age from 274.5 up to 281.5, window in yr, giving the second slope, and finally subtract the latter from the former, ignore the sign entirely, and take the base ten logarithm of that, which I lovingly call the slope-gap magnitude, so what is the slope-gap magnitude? -0.4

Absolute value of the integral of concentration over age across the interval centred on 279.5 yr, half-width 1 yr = 157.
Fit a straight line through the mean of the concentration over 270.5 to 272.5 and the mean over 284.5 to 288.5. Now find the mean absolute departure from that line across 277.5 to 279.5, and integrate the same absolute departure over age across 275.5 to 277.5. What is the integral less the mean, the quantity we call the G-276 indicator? 3.3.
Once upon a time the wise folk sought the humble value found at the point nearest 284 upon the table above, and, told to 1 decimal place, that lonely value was 75.2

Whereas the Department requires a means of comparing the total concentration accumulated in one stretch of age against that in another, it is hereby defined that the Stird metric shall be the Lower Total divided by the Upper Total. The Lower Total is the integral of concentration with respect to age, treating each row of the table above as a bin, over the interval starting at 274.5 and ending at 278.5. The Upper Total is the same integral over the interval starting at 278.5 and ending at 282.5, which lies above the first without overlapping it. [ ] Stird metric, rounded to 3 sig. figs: 1.01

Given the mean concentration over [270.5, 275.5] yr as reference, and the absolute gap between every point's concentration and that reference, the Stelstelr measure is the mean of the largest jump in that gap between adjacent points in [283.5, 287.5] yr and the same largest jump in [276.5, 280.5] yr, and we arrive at 3.25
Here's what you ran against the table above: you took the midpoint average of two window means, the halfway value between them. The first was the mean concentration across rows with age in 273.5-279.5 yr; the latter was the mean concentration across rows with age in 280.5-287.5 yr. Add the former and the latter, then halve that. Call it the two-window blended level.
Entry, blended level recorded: 78.6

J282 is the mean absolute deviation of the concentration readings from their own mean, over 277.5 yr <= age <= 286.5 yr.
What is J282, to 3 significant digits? 1.92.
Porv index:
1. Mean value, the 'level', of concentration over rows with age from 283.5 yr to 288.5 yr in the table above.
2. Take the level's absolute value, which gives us 78.9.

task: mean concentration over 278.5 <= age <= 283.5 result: 78.4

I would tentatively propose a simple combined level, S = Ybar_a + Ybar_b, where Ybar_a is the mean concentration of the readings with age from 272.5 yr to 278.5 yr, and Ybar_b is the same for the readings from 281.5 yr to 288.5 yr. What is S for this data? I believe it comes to 159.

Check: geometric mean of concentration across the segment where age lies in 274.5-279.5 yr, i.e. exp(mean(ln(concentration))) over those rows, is 78.59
